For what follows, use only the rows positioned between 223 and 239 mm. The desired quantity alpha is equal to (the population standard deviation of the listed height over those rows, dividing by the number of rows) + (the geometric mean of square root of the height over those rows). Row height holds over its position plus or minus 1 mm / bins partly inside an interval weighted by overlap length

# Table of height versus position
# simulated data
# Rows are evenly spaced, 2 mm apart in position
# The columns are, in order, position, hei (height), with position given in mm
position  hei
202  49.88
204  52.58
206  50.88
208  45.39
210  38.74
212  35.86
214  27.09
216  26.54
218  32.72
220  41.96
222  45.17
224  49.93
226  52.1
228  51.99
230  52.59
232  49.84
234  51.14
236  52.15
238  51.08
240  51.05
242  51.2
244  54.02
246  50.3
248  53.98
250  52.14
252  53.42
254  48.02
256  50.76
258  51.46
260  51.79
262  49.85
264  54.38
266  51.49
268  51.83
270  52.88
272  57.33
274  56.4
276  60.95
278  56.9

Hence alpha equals 8.1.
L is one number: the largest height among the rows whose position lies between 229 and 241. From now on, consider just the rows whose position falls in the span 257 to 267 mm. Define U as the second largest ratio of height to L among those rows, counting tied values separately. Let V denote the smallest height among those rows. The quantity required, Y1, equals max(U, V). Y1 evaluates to 50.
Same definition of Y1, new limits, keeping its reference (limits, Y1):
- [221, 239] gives 45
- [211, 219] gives 27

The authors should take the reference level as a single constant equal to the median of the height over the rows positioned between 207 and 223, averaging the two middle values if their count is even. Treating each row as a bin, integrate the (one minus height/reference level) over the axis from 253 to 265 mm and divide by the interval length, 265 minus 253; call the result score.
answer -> -0.37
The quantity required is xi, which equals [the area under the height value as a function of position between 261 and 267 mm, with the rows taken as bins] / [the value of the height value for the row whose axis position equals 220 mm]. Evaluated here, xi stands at 7.4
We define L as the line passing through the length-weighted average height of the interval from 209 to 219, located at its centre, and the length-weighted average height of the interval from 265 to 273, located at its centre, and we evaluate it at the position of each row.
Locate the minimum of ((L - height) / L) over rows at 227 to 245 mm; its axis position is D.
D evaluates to 228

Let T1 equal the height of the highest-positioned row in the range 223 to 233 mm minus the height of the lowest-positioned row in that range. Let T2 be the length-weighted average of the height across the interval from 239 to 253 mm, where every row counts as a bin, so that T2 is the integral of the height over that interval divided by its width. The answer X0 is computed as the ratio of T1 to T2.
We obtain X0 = 0.00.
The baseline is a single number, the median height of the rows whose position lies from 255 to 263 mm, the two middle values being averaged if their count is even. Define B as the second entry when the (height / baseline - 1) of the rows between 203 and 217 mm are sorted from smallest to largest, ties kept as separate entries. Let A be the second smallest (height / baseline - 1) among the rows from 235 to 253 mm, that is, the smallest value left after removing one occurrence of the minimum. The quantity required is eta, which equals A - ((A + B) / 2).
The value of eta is 0.23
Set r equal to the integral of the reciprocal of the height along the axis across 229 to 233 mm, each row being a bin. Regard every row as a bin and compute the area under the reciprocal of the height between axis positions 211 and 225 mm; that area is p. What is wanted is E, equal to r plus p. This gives 0.48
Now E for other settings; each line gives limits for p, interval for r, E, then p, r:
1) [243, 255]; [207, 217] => 0.53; 0.23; 0.30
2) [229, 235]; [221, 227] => 0.24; 0.12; 0.12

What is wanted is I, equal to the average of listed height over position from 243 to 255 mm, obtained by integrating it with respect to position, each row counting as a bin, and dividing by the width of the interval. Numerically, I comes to 52.0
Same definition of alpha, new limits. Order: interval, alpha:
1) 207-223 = 13.0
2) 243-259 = 9.1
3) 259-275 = 9.7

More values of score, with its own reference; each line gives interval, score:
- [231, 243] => -0.37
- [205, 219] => 0.01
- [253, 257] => -0.32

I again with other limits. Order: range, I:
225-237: 51.6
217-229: 45.6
